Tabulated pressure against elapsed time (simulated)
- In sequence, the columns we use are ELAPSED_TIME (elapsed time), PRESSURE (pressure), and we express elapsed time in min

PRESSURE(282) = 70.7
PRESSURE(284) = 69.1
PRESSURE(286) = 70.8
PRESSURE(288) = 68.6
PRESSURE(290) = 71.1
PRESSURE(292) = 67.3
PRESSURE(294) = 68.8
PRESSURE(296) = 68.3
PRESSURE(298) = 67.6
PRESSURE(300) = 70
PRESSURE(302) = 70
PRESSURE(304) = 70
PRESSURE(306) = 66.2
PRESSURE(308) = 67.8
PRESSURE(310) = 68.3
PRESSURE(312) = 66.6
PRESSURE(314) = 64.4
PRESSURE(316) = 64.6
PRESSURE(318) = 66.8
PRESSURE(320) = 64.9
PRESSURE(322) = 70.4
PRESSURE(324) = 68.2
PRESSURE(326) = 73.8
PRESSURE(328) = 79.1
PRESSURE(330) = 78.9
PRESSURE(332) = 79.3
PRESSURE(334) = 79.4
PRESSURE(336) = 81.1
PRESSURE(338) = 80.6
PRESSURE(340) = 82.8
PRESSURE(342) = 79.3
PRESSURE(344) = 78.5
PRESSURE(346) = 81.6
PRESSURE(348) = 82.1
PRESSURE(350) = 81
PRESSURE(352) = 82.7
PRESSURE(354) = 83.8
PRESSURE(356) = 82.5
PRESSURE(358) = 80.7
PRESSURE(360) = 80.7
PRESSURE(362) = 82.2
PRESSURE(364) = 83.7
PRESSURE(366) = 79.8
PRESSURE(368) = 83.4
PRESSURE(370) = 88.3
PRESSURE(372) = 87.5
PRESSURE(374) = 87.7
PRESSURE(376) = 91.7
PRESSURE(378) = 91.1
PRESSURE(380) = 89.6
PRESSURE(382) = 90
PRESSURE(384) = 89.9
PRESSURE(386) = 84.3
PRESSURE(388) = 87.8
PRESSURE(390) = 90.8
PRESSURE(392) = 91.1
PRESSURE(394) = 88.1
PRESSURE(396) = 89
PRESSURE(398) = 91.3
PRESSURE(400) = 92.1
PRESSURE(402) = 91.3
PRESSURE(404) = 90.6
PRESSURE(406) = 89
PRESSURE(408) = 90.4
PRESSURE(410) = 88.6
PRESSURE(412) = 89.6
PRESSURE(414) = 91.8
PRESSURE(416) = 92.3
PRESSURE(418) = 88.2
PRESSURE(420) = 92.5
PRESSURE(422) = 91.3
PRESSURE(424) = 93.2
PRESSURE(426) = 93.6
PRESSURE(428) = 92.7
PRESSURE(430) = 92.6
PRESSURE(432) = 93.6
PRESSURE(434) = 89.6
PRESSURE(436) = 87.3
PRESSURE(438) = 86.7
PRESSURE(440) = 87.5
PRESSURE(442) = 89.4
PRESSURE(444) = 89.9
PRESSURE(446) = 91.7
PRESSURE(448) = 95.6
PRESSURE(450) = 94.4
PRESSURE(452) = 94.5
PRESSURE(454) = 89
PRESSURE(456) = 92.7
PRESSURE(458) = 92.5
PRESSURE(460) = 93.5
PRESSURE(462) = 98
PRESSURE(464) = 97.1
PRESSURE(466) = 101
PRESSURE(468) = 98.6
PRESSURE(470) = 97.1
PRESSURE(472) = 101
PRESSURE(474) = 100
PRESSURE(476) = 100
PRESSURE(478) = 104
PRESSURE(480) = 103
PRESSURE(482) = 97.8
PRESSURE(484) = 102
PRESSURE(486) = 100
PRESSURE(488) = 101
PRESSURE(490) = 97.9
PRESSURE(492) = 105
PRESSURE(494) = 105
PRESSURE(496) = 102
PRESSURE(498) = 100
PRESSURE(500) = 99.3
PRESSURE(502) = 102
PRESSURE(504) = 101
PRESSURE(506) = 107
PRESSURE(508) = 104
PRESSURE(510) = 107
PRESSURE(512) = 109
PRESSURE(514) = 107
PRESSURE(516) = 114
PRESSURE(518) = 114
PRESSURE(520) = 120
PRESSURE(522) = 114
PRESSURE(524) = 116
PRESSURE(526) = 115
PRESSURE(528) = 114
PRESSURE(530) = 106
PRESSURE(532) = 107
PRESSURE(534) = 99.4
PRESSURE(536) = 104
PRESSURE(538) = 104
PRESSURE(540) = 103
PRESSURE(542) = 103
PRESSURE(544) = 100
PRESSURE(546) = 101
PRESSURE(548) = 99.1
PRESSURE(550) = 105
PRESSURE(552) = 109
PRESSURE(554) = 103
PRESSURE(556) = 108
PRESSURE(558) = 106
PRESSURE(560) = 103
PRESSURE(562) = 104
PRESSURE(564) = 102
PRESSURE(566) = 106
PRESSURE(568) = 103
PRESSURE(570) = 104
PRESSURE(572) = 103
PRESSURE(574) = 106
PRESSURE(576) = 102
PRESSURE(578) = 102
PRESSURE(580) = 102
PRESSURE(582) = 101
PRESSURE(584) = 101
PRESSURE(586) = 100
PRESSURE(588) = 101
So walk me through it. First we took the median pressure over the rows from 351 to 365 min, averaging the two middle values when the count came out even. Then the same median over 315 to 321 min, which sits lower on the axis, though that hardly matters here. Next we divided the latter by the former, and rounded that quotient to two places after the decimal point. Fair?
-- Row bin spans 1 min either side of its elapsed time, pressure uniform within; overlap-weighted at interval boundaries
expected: 0.79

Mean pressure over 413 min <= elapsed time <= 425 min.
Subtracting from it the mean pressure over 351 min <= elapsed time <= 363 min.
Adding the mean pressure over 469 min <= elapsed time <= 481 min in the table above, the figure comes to 110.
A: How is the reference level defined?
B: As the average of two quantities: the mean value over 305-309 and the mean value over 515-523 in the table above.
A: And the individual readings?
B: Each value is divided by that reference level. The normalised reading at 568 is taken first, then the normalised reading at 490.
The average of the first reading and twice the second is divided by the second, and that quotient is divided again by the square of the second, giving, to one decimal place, 1.3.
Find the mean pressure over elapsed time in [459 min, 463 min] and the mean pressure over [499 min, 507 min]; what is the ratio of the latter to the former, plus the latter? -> 103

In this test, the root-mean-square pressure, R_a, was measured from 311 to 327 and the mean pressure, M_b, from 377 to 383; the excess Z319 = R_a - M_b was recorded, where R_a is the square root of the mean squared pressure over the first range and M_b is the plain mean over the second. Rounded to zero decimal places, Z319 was -23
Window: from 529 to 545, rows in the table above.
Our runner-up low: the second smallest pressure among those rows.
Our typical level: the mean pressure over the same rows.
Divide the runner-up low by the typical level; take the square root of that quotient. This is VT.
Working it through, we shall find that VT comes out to 0.984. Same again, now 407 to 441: 0.981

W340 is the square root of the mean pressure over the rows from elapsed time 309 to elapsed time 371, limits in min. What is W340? 8.80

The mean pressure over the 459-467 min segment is 97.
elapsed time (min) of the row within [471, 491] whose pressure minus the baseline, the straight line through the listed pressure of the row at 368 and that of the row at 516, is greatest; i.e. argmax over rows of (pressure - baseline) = 478 min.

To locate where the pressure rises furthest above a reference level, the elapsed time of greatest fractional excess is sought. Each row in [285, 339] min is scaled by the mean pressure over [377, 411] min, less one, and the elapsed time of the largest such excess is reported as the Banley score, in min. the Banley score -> 336 min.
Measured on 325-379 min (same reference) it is 376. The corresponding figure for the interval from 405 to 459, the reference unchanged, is 448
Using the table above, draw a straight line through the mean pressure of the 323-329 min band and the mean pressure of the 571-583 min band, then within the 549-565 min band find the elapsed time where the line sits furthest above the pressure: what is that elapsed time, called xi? 564 min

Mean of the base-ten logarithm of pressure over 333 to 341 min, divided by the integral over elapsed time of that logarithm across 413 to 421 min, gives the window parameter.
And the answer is 0.122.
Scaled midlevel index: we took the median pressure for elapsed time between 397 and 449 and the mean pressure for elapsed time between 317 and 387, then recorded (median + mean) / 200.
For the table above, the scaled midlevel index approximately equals 0.86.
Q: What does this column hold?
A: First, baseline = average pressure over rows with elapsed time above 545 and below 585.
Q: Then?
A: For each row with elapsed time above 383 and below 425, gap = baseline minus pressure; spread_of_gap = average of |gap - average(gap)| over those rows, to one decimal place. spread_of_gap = 1.6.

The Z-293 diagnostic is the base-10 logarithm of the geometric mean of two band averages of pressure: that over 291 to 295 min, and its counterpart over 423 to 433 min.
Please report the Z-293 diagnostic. 1.90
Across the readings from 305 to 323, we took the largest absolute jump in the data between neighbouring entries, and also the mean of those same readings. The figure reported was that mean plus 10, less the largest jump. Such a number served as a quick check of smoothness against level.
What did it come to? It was 71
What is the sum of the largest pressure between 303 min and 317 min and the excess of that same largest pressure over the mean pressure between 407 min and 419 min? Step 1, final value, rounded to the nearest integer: 50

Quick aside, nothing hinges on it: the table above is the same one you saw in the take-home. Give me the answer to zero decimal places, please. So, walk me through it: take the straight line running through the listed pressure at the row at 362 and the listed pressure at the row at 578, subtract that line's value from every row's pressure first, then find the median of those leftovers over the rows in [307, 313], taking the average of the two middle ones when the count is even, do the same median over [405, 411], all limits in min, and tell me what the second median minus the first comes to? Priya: 12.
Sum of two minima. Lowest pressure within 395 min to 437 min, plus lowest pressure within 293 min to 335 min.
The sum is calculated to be 152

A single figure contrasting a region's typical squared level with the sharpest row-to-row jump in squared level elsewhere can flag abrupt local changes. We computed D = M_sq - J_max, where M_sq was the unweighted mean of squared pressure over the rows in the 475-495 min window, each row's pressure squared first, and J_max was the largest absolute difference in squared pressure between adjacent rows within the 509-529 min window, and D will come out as 8776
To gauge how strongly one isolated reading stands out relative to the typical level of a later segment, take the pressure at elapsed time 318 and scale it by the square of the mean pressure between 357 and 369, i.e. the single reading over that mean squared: 0.0100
